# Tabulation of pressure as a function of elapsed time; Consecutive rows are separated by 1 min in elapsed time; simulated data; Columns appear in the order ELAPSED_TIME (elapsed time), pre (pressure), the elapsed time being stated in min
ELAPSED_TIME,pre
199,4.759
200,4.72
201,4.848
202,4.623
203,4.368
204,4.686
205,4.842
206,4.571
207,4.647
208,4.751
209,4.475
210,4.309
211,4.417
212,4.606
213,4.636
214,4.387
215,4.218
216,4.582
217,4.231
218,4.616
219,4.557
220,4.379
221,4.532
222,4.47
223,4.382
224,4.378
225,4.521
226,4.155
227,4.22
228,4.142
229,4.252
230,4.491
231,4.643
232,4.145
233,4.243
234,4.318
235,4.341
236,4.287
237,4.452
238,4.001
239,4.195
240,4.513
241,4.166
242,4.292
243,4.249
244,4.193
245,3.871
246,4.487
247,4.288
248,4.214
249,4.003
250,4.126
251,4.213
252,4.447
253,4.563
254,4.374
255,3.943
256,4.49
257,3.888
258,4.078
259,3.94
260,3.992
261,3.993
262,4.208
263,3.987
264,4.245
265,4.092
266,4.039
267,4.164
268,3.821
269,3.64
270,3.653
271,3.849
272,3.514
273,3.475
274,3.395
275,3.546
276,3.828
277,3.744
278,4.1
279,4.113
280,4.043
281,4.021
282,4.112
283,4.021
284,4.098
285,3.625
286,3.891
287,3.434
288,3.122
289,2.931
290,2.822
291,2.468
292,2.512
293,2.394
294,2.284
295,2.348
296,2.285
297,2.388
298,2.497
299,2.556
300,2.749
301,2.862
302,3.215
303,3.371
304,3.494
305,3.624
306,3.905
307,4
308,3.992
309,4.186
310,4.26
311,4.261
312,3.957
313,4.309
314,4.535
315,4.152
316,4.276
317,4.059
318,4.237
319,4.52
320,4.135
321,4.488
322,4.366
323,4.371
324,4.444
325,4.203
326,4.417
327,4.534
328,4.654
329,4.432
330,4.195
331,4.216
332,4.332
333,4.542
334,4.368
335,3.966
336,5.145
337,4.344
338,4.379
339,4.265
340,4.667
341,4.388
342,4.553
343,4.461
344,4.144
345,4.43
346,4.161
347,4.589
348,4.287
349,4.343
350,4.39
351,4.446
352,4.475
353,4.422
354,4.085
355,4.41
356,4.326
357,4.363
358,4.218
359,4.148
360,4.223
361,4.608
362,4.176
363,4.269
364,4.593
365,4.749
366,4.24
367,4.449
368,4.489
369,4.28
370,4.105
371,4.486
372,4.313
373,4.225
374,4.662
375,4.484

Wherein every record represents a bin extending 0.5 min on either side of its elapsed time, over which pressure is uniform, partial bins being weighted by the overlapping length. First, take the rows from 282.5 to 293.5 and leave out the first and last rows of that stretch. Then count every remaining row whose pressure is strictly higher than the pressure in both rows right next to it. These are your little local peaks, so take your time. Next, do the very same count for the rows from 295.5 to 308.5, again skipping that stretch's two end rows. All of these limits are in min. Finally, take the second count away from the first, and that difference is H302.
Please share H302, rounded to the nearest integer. 2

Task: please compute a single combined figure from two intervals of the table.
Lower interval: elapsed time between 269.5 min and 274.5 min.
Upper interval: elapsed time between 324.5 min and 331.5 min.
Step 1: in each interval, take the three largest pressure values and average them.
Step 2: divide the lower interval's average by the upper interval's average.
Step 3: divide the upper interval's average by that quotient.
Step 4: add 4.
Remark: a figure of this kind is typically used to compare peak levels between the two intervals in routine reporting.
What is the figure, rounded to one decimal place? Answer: 9.6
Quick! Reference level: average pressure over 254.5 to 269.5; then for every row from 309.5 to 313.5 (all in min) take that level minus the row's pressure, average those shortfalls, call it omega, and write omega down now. -0.16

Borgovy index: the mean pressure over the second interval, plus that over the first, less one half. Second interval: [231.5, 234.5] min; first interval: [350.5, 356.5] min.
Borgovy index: 8.1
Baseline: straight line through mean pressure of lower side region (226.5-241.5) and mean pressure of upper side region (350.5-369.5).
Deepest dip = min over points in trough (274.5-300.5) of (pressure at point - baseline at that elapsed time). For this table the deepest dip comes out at -2.04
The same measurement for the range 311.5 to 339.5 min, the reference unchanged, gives -0.39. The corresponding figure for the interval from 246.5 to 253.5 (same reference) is -0.30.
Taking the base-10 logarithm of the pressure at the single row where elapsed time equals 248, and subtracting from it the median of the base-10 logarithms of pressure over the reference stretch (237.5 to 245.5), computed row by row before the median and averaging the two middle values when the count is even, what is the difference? 0.00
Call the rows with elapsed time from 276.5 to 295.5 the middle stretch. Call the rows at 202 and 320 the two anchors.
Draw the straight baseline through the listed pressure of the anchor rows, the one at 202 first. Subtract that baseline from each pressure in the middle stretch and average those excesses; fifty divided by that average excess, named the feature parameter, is -55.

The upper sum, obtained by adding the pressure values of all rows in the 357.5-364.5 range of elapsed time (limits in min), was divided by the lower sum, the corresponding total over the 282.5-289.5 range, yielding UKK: 1.20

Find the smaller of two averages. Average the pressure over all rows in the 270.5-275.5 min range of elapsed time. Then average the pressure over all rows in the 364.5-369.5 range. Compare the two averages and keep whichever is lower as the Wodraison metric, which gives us 3.56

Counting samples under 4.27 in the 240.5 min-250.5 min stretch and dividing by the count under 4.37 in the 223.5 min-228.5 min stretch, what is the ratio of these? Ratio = 2.3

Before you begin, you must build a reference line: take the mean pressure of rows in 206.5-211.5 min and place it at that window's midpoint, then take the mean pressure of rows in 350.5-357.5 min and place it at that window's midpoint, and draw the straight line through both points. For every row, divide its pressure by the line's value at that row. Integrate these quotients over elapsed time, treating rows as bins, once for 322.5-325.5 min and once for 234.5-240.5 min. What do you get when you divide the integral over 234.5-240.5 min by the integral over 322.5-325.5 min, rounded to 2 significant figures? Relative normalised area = 1.9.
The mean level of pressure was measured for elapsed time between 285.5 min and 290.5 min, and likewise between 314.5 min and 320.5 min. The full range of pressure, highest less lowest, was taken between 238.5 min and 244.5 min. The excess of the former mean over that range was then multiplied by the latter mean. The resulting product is 12.2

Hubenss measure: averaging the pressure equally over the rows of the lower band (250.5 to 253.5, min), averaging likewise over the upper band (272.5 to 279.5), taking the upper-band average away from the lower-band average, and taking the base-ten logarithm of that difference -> -0.2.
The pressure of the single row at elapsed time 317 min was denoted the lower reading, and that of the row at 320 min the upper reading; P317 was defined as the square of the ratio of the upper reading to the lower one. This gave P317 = 1.04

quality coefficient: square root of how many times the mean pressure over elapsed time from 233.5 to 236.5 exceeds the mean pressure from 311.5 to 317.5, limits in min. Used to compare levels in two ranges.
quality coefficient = 1.01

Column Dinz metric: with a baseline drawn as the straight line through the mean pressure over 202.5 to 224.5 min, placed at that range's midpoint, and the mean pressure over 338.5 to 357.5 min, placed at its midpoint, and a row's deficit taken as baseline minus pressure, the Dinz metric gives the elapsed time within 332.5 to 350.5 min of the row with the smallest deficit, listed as 336 min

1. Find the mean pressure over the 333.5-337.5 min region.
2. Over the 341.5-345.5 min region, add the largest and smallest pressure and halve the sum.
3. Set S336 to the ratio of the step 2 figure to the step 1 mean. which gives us 0.976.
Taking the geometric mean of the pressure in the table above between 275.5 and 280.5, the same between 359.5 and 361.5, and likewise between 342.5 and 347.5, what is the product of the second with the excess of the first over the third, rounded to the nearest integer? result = -2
